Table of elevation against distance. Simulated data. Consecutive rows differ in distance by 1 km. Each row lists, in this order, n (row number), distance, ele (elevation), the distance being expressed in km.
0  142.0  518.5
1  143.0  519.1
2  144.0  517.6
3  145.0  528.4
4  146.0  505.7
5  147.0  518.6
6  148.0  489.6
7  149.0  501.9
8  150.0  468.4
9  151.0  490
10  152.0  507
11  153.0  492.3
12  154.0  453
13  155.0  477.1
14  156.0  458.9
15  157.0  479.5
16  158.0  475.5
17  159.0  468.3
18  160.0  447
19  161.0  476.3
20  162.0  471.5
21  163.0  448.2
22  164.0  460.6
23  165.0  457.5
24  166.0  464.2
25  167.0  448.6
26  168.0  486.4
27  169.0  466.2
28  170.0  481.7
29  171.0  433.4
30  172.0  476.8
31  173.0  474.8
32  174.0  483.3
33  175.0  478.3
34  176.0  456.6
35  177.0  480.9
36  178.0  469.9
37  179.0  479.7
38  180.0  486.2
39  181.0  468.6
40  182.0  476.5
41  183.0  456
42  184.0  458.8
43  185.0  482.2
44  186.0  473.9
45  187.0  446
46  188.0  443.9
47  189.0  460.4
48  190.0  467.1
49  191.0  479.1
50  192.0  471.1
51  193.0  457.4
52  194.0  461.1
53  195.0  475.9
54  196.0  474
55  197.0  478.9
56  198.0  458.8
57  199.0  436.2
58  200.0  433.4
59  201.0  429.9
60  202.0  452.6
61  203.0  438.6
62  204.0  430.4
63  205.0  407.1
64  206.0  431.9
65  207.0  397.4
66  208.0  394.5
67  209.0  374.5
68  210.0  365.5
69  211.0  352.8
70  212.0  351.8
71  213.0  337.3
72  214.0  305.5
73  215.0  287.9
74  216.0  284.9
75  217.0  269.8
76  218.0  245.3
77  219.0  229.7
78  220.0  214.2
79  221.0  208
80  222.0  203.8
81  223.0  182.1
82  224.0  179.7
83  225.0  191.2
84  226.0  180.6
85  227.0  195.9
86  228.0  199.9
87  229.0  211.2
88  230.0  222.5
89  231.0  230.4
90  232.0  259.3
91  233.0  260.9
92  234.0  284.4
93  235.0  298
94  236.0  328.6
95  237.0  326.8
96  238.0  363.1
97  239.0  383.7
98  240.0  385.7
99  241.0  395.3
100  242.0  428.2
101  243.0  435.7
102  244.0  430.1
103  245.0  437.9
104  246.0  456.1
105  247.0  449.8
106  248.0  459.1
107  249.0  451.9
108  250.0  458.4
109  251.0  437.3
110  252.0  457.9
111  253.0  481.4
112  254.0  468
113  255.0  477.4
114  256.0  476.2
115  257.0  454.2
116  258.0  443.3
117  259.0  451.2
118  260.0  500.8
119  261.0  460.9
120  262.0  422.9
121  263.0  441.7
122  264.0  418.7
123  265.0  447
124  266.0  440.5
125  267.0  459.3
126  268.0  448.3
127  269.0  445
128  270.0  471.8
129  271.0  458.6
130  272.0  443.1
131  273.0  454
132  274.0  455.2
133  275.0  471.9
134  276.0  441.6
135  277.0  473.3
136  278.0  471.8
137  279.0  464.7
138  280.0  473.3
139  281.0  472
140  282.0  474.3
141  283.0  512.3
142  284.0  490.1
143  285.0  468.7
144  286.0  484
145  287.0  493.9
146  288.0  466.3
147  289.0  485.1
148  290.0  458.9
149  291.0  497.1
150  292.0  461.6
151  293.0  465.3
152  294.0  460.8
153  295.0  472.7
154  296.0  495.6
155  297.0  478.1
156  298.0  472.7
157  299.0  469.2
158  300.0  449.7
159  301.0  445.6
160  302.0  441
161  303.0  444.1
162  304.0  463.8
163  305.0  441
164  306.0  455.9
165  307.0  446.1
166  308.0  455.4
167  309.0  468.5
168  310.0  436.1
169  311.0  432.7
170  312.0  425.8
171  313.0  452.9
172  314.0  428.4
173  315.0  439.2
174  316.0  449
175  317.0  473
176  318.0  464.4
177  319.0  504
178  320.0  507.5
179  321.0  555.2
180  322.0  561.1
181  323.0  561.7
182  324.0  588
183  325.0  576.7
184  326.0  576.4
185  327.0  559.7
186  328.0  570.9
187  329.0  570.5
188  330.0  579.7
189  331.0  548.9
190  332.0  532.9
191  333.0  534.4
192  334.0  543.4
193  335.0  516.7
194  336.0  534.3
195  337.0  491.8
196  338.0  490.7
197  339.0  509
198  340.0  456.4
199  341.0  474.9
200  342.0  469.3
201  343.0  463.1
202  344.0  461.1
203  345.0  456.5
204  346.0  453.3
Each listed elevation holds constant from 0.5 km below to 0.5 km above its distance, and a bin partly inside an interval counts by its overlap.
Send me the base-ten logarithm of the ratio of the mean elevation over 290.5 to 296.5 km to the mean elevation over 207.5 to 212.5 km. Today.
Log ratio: 0.11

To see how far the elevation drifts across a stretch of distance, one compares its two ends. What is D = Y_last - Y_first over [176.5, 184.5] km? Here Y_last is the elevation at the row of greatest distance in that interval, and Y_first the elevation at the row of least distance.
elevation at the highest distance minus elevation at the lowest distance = -22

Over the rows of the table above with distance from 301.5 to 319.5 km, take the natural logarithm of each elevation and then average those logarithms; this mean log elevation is 6.11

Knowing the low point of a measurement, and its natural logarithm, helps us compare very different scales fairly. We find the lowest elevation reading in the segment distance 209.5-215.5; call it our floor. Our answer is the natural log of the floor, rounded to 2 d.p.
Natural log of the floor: 5.66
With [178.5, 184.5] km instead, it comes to 6.12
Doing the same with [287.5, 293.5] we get 6.13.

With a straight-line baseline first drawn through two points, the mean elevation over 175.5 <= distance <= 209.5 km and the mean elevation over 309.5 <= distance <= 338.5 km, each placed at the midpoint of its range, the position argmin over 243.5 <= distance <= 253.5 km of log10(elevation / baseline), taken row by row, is 244.0 km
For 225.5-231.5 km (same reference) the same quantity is 226.0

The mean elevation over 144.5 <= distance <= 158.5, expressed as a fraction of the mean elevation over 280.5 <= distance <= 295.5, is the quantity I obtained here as 1.02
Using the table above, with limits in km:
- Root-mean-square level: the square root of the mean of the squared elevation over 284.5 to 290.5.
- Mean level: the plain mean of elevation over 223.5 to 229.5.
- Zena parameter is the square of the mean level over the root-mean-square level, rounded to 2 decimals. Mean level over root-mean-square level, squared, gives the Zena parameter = 0.16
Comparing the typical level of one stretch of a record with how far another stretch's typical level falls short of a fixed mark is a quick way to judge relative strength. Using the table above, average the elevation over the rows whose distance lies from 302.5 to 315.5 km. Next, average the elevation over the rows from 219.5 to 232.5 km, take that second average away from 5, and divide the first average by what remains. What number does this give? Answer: -2.2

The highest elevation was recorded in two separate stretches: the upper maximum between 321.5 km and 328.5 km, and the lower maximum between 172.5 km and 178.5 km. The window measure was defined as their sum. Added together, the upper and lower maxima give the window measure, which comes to 1071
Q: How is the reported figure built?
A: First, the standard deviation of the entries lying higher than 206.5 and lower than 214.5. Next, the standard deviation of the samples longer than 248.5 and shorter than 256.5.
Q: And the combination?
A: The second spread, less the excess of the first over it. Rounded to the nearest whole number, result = 0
